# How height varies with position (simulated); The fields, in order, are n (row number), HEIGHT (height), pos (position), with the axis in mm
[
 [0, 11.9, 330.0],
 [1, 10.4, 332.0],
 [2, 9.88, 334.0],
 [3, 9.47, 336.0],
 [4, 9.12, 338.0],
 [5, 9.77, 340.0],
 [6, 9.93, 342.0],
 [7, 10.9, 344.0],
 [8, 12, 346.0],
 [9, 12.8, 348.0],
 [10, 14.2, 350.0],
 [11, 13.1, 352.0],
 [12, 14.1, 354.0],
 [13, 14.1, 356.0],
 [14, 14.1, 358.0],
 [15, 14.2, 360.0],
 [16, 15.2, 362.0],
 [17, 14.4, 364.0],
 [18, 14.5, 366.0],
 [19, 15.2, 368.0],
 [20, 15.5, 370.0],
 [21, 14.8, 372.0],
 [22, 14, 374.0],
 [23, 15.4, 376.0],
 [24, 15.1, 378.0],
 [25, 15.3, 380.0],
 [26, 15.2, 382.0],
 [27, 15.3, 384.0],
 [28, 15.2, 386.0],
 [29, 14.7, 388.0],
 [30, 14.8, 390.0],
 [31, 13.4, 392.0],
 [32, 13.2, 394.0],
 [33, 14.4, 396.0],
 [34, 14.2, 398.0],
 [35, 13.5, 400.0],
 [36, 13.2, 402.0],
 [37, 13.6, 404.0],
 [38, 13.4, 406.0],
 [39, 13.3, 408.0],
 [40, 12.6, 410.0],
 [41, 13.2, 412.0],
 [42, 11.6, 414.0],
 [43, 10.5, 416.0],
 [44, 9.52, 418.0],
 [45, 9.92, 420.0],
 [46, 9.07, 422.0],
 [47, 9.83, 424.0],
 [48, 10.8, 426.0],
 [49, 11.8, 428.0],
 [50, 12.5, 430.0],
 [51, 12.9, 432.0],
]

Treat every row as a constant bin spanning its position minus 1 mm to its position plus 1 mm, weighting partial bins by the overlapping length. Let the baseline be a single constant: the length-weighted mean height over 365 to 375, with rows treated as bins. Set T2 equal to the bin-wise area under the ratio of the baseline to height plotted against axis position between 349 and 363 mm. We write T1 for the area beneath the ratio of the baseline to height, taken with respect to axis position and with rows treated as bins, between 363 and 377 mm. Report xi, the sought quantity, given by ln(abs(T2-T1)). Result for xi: -0.4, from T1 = 14.0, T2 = 14.7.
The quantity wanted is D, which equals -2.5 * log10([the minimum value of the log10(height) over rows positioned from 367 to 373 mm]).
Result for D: -0.17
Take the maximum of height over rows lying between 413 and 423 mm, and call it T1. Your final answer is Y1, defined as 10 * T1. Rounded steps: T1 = 11.6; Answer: 116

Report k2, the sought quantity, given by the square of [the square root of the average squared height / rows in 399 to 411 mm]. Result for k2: 176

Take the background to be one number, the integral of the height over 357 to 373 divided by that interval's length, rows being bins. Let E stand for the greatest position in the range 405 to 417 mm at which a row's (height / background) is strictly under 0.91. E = 416.0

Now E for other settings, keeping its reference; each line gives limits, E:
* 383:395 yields 394.0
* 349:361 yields 352.0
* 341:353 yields 352.0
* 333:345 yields 344.0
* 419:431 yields 430.0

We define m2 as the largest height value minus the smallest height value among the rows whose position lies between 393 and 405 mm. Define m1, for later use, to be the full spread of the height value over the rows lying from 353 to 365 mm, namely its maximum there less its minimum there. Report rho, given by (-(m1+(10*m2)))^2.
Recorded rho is 172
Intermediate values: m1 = 1.1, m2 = 1.20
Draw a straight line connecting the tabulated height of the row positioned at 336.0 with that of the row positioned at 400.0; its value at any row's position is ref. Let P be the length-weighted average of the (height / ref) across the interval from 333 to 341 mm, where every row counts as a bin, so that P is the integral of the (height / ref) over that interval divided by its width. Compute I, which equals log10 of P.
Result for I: 0.00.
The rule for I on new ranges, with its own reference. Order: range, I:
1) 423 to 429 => -0.15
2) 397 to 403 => 0.00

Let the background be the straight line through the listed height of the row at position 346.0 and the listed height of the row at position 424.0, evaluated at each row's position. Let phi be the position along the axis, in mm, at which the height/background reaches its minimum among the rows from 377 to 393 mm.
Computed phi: 392.0 mm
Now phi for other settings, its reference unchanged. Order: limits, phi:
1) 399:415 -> 414.0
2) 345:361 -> 346.0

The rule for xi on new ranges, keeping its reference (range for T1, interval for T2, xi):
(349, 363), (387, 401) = -2.1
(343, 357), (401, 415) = -3.2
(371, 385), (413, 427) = 1.9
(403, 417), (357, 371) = 0.9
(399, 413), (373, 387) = 0.6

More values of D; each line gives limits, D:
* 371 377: -0.15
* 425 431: -0.04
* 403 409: -0.13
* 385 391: -0.17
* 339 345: 0.01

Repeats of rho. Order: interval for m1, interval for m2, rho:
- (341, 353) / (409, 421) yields 1687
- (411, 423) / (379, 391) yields 103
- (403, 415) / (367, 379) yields 289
